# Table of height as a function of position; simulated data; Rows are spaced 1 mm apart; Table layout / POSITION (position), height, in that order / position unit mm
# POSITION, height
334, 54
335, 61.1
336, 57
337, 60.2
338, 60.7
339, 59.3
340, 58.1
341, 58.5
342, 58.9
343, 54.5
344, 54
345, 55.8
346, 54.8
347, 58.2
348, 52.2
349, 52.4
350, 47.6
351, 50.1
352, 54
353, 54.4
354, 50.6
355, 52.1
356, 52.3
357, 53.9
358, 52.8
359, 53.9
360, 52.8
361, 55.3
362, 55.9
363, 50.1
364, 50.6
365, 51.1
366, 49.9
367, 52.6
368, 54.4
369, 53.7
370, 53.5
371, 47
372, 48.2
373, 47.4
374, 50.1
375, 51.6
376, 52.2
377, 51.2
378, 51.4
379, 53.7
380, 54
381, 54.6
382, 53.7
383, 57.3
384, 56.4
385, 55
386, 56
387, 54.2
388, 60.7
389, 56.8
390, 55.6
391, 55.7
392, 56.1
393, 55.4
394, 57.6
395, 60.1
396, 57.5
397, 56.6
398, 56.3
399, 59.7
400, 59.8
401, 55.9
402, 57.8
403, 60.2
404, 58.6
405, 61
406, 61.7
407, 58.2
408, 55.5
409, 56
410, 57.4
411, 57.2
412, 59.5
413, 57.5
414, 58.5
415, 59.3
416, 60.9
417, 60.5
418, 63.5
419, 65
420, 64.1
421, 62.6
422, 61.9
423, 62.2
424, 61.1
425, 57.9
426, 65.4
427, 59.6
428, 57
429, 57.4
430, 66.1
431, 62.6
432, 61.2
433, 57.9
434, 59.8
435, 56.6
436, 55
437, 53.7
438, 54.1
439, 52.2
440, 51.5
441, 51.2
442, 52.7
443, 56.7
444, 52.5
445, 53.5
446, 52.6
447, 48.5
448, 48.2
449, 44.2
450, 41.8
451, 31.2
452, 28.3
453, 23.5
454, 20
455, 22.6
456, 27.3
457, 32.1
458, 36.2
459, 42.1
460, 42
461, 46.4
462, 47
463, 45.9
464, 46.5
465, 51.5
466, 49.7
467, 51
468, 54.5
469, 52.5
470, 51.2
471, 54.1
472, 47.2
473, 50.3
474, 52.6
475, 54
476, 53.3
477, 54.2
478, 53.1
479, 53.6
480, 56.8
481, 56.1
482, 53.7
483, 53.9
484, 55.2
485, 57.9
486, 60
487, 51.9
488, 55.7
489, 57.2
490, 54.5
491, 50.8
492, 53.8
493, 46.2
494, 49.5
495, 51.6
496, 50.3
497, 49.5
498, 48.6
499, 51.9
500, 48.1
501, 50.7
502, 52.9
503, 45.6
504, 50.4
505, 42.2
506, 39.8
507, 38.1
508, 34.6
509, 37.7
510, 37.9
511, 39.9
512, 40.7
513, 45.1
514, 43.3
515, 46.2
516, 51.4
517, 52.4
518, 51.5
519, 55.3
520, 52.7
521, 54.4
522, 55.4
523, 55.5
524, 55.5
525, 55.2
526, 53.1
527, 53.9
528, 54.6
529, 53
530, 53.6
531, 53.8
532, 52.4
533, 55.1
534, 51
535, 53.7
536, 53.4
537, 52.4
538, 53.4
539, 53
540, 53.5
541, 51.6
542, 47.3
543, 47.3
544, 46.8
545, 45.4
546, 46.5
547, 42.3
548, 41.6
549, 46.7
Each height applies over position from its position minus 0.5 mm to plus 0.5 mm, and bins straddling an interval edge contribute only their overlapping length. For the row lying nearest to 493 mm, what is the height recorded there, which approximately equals 46.2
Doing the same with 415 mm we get 59.3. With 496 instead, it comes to 50.3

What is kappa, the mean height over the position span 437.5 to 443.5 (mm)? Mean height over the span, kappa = 53.1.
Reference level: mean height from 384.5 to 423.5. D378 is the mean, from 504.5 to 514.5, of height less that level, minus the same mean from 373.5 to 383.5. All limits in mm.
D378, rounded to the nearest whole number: -13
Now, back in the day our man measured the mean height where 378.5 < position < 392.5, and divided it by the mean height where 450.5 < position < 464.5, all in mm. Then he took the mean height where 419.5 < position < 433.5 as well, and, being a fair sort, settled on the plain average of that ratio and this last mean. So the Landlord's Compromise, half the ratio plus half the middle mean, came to 31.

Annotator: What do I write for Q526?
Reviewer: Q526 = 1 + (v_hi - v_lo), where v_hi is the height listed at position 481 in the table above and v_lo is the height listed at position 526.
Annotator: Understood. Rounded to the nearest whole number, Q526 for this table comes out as 4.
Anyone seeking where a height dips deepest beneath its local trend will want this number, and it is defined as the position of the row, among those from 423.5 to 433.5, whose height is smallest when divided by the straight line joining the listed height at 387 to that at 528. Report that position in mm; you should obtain 428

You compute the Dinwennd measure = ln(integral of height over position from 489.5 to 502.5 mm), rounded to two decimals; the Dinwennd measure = 6.49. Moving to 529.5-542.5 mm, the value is 6.53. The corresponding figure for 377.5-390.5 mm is 6.58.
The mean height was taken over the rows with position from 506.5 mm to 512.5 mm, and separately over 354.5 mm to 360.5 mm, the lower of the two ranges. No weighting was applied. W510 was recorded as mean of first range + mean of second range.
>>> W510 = 91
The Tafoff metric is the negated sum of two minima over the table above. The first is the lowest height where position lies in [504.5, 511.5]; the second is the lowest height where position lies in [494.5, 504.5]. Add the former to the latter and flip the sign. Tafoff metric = -80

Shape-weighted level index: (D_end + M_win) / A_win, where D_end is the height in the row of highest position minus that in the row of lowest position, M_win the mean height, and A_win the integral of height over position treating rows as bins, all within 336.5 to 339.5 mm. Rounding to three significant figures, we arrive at 0.328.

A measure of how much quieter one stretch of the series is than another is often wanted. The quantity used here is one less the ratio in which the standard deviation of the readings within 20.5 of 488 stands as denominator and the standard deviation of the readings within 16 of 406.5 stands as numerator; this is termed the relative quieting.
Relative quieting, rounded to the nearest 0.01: 0.50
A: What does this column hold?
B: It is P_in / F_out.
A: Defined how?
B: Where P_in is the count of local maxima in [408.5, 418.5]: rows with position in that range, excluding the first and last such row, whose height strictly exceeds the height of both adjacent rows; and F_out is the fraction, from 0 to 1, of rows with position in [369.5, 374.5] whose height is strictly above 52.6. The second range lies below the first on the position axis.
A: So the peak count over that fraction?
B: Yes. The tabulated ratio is 15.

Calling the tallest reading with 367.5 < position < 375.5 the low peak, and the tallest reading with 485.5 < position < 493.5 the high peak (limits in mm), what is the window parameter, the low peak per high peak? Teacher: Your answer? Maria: 0.91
